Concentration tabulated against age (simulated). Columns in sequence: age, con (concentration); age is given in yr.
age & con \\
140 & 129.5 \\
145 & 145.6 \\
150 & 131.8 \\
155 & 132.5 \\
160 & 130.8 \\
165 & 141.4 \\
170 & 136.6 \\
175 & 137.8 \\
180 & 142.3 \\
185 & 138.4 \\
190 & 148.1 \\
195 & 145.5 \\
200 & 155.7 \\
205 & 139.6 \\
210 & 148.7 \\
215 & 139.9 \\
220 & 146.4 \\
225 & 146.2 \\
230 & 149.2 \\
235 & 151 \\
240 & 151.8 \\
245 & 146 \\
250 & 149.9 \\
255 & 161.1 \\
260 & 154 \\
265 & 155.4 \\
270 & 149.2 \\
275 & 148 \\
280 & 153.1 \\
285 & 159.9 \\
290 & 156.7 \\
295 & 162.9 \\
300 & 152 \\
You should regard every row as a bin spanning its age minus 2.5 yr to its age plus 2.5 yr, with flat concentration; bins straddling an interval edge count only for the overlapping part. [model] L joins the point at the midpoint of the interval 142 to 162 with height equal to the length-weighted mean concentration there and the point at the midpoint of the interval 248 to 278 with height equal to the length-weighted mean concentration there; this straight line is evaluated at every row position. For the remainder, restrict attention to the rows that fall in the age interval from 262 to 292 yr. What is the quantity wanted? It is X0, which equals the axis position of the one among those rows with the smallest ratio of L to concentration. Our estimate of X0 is 285 yr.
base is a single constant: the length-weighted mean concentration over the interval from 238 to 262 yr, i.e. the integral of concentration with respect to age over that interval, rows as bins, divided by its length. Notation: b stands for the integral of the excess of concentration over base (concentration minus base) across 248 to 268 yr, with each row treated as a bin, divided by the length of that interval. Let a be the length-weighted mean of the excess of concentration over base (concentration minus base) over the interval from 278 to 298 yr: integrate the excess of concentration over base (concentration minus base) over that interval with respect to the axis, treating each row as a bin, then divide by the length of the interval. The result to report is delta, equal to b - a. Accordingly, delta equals -3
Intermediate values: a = 6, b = 3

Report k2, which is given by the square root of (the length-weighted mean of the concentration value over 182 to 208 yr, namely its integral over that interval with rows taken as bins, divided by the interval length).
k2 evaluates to 12.1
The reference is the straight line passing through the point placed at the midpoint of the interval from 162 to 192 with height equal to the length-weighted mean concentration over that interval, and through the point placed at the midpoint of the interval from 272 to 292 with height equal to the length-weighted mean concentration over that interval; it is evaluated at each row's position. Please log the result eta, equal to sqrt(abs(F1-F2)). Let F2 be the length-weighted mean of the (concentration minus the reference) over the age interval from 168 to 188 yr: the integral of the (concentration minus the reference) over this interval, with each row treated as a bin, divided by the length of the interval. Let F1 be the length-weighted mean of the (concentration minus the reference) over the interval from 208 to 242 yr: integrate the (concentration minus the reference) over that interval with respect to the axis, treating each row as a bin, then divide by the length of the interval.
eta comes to 1.5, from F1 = 0.8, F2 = -2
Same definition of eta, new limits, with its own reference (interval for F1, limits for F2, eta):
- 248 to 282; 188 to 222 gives 1.1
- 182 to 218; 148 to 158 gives 2.6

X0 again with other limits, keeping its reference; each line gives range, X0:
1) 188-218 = 200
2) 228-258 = 255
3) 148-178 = 165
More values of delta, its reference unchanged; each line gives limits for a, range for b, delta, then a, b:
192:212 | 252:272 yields 8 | -5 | 2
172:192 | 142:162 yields -6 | -11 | -17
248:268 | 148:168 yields -21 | 3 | -18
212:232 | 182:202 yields 1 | -7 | -6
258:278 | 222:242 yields -2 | -1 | -3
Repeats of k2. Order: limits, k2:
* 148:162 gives 11.5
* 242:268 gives 12.4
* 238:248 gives 12.2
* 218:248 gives 12.2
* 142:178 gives 11.7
